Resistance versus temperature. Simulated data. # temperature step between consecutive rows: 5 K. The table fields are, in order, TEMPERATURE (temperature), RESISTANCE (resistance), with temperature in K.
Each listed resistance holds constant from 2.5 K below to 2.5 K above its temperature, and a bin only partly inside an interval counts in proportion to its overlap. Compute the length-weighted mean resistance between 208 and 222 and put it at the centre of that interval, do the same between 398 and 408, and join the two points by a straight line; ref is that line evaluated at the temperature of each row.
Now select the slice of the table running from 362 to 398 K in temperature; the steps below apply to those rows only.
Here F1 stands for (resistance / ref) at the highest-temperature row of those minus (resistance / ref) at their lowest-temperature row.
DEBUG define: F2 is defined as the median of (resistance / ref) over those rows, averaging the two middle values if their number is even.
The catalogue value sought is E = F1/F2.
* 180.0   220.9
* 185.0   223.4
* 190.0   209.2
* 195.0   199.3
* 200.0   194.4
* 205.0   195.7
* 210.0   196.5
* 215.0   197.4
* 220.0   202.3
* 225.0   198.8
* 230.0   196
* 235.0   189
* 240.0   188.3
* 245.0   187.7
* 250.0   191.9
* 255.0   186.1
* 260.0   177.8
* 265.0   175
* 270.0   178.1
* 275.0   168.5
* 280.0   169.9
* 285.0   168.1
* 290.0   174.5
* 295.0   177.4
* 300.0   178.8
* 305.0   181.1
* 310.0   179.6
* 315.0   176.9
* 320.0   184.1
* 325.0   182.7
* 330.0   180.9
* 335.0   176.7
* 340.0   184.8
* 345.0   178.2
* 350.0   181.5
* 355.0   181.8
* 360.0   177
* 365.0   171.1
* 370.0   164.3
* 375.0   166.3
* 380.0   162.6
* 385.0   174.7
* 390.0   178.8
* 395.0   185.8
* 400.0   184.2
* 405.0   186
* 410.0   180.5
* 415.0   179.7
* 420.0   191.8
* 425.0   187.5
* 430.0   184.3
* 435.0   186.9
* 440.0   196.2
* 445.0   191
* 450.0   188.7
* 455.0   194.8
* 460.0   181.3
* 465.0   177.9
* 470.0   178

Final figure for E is 0.10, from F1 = 0.09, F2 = 0.91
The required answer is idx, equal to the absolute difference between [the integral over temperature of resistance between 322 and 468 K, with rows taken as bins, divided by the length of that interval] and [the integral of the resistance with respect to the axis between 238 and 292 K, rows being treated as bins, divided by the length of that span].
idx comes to 2.6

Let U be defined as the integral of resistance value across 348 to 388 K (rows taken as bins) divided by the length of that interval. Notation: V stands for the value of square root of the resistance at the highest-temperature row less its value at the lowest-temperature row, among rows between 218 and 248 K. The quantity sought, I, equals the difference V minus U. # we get -173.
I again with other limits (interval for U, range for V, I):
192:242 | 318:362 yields -196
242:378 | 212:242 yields -178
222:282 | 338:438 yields -184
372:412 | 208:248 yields -177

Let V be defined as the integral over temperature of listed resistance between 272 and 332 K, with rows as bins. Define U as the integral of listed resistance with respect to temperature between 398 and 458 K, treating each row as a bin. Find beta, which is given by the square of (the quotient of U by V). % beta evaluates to 1.13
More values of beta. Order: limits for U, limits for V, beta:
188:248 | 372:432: 1.19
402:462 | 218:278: 1.01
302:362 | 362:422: 1.04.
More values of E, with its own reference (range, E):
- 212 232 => 0.00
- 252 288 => -0.09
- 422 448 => 0.03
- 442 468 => -0.06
